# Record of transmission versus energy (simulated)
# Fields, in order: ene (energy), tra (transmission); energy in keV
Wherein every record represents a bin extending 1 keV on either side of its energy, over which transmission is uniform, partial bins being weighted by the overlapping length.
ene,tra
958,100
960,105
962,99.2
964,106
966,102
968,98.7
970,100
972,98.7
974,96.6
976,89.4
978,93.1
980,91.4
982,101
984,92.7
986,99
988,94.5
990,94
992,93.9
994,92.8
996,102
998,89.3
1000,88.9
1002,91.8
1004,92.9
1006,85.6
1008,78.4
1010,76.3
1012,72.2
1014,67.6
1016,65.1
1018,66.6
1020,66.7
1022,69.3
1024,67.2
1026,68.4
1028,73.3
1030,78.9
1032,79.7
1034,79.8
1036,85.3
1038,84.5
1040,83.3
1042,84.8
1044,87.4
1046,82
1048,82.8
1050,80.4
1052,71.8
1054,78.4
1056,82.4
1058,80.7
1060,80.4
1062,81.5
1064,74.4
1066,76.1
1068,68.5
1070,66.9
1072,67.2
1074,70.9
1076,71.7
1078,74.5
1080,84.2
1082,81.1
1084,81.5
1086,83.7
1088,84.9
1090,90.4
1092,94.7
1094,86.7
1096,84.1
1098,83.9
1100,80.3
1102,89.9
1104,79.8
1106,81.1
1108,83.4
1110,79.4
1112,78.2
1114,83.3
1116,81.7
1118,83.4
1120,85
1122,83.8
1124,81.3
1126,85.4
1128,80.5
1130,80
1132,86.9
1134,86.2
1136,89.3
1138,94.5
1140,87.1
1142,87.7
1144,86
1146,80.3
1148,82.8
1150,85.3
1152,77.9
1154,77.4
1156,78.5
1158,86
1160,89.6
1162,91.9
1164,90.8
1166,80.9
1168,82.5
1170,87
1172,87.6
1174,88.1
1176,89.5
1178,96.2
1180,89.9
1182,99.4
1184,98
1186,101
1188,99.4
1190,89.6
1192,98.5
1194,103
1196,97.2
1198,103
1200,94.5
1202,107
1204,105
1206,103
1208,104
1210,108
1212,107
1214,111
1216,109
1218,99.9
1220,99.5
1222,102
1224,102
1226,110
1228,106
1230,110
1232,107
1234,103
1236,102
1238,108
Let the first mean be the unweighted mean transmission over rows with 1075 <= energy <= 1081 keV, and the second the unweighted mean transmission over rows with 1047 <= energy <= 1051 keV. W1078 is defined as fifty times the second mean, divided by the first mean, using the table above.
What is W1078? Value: 53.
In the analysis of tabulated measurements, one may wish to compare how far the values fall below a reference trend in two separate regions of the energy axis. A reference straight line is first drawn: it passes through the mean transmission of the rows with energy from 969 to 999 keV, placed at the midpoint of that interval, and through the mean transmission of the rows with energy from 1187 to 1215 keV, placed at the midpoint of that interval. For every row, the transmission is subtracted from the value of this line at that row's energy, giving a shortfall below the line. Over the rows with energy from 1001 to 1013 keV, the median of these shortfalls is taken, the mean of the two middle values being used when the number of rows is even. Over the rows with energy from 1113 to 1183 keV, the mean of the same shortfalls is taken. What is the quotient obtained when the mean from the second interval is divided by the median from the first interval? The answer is 1.0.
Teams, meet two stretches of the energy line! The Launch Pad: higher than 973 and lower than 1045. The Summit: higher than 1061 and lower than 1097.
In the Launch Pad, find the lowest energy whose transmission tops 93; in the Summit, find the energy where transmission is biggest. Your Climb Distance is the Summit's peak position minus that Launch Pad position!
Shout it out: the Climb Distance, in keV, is 118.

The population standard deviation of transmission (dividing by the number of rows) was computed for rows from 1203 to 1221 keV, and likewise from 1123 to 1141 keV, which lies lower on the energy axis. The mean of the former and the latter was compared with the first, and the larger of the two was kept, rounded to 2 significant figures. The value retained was 4.1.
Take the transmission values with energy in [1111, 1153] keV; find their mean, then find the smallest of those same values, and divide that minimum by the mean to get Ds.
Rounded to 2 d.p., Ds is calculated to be 0.93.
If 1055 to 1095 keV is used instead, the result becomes 0.85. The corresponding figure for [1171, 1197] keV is 0.92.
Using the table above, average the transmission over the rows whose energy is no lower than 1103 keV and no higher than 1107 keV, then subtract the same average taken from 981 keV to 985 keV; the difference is -16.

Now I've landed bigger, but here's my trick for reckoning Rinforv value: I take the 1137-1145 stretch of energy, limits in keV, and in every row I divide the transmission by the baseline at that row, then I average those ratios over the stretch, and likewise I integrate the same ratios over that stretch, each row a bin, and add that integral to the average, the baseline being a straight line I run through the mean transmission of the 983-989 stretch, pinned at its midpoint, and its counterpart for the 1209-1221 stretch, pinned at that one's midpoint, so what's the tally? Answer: 7.8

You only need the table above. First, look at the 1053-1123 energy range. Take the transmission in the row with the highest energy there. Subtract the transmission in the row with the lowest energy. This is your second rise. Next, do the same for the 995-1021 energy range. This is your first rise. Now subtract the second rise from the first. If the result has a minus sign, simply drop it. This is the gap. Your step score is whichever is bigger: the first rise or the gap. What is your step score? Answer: 41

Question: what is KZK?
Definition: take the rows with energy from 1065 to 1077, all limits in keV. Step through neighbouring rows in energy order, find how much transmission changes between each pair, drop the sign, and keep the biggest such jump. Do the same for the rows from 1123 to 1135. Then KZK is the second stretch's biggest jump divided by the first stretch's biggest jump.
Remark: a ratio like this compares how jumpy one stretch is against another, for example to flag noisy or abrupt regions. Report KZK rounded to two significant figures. 0.91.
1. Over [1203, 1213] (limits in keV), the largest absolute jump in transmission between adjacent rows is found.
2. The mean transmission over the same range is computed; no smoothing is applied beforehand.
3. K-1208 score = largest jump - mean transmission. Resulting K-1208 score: -101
